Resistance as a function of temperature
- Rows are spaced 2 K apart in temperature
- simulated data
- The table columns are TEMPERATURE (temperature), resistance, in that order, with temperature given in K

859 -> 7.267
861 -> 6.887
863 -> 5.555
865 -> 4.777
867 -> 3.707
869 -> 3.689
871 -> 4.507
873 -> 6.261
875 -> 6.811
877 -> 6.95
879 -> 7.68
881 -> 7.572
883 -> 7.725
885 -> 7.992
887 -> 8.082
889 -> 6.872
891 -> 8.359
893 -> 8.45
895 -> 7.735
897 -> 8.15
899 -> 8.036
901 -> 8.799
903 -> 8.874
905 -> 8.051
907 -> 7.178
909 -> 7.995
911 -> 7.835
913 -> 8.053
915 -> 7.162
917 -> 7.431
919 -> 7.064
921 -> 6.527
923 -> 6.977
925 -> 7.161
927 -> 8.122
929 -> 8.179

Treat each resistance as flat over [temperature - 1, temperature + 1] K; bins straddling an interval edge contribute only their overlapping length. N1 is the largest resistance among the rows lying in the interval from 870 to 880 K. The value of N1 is 7.68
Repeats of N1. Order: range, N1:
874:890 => 8.082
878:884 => 7.725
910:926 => 8.053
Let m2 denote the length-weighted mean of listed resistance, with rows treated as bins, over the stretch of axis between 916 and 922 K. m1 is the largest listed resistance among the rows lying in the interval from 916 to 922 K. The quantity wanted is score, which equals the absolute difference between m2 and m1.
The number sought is 0.4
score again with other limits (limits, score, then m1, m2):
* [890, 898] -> 0.3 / 8.45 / 8.2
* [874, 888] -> 0.5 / 8.082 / 7.5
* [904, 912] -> 0.3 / 8.051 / 7.8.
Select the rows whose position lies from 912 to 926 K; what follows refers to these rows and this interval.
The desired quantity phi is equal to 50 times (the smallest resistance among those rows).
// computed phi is 326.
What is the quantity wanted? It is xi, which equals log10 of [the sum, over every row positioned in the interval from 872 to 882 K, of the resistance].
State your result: 1.55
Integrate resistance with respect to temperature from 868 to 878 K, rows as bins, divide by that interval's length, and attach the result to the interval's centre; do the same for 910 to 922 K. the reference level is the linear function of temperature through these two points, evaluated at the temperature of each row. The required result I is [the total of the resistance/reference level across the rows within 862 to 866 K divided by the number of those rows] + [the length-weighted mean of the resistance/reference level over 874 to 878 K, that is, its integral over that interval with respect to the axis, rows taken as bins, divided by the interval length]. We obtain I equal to 2.17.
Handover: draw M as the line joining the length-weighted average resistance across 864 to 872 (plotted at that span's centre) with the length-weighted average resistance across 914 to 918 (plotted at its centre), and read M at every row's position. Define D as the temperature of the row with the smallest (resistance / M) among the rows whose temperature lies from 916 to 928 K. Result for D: 921 K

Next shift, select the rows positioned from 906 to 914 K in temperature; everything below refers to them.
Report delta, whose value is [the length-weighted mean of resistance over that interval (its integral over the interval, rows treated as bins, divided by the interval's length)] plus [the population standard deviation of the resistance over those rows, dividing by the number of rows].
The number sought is 8.1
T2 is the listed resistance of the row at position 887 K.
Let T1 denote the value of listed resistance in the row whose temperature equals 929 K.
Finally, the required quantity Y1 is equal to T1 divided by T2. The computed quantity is 1.01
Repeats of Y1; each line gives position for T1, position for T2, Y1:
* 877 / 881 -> 0.92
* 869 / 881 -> 0.49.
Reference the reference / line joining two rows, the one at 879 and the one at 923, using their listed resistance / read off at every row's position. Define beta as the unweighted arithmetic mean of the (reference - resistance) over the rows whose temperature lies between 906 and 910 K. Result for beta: -0.37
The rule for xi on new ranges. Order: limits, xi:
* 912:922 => 1.56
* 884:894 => 1.60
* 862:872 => 1.35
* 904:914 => 1.59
